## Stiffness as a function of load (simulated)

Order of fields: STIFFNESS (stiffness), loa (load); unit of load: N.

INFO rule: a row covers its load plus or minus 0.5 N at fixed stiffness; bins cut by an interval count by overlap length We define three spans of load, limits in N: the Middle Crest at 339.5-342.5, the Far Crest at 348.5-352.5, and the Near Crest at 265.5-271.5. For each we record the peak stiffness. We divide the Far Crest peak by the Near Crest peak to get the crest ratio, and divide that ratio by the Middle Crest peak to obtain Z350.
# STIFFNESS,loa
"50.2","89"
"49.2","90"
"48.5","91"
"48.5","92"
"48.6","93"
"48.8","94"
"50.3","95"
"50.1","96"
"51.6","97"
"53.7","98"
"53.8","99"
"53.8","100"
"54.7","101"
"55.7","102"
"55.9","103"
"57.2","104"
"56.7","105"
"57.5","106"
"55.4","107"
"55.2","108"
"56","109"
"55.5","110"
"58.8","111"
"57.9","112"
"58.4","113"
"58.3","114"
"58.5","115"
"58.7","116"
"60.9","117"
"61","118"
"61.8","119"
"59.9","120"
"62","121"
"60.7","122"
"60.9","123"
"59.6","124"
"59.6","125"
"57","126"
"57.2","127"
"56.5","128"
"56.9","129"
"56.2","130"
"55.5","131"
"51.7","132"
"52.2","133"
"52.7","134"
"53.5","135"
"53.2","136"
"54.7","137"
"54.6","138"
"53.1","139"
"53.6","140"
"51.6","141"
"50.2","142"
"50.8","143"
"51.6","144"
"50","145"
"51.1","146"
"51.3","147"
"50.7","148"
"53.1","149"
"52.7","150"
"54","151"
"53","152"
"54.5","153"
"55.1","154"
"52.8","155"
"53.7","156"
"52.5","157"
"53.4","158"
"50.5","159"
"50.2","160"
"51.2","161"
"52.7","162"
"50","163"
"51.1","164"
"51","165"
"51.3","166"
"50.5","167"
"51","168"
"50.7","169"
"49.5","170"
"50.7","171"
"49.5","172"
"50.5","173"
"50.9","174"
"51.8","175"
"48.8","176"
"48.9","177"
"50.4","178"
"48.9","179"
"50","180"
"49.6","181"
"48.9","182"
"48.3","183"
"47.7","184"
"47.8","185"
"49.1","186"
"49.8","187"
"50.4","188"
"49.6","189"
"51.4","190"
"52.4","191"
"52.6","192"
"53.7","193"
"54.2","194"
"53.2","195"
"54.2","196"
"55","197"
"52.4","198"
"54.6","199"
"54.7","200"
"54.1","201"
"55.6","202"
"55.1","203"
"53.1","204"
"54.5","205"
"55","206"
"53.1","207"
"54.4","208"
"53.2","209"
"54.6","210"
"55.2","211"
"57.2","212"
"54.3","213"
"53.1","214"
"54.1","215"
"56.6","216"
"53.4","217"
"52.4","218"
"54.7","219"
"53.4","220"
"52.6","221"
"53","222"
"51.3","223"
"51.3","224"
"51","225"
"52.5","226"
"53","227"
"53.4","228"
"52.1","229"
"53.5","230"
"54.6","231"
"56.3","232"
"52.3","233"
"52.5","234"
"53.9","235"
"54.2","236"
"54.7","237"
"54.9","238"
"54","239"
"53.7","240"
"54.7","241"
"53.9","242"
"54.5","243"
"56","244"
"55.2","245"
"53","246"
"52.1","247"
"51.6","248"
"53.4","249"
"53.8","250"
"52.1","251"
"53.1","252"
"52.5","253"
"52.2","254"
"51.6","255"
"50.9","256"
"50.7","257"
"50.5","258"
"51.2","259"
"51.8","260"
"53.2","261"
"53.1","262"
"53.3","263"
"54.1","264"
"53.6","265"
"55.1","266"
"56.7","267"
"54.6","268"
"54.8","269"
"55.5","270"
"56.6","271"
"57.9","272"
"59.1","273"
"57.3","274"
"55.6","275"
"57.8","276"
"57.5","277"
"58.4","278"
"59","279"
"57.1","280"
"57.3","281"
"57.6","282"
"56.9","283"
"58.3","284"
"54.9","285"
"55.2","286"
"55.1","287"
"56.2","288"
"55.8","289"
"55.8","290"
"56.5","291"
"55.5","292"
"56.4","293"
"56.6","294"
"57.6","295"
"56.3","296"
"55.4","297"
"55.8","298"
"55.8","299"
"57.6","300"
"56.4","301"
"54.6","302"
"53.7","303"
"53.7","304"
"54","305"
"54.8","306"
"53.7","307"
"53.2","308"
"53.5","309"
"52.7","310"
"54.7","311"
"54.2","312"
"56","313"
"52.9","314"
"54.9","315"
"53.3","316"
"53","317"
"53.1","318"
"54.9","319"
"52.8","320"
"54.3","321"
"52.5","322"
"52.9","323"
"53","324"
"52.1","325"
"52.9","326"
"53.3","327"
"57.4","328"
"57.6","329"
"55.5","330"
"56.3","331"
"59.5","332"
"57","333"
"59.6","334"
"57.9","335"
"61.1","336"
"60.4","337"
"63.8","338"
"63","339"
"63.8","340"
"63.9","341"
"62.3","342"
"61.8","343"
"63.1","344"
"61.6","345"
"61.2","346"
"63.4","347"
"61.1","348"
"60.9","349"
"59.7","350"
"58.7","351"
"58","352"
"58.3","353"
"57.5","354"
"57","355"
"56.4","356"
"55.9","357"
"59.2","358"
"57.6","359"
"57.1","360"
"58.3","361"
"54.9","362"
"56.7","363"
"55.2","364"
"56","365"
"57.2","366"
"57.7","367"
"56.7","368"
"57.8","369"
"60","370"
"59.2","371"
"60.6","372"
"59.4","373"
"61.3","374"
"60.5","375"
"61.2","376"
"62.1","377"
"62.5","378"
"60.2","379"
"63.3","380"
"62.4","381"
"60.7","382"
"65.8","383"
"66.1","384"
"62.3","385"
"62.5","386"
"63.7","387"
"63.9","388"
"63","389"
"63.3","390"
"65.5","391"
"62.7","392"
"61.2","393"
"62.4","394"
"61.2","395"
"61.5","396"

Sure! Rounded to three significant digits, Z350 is 0.0168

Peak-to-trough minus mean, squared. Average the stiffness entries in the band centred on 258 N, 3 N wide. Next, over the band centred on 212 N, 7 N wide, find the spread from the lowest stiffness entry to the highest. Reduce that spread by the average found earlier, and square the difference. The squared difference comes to 2181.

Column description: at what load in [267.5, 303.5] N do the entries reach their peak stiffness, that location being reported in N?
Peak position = 273 N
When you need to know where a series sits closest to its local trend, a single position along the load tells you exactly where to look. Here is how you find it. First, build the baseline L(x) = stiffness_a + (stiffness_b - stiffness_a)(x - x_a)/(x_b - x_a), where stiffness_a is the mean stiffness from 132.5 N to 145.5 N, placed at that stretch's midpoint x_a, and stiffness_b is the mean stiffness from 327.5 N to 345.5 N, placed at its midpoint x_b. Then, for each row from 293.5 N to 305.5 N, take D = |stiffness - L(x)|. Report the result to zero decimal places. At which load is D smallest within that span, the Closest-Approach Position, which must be 295 N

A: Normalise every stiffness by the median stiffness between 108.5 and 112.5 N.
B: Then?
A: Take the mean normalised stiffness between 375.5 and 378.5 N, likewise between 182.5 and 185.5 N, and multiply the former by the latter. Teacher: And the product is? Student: 0.92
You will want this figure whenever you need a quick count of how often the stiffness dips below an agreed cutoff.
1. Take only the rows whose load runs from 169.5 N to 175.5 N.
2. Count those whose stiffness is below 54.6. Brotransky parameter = 6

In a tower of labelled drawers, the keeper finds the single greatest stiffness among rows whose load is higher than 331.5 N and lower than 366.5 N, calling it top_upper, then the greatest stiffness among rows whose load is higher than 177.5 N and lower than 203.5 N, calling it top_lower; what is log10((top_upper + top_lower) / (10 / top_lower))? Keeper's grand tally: 2.822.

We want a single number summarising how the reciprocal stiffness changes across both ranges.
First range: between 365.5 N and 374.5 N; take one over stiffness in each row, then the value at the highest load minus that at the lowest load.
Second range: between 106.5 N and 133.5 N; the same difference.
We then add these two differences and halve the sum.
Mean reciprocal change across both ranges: 0.0000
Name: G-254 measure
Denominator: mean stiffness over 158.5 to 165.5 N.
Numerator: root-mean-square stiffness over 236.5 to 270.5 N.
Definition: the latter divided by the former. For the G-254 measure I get 1.05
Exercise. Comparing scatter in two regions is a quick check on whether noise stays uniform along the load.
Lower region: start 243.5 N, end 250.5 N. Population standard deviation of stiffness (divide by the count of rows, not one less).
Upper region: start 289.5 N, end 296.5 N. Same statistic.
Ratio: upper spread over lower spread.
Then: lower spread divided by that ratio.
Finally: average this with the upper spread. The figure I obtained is 2.05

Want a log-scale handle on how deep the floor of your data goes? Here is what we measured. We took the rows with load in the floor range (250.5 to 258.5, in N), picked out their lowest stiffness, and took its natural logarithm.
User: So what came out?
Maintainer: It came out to 3.922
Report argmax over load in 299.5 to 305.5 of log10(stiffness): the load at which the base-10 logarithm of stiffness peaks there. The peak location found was 300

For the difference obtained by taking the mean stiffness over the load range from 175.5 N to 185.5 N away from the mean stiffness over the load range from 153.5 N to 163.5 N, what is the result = 3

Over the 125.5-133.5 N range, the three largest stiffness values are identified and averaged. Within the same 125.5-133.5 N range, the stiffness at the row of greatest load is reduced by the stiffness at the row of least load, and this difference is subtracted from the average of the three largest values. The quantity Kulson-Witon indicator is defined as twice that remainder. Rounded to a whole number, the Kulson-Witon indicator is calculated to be 124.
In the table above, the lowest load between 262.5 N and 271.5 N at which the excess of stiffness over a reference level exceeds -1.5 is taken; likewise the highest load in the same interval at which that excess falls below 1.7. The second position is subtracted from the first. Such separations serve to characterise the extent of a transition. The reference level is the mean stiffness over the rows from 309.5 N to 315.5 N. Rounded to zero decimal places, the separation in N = -7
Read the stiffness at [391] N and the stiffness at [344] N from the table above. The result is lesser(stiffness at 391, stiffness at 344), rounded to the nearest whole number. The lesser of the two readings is 63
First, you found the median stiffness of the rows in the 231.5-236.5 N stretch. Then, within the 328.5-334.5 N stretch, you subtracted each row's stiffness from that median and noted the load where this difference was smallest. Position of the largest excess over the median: 334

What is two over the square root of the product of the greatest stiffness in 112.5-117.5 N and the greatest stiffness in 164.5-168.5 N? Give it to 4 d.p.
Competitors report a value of 0.0358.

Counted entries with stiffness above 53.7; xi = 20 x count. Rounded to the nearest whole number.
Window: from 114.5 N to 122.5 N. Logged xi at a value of 160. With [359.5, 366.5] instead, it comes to 140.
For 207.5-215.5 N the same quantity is 120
